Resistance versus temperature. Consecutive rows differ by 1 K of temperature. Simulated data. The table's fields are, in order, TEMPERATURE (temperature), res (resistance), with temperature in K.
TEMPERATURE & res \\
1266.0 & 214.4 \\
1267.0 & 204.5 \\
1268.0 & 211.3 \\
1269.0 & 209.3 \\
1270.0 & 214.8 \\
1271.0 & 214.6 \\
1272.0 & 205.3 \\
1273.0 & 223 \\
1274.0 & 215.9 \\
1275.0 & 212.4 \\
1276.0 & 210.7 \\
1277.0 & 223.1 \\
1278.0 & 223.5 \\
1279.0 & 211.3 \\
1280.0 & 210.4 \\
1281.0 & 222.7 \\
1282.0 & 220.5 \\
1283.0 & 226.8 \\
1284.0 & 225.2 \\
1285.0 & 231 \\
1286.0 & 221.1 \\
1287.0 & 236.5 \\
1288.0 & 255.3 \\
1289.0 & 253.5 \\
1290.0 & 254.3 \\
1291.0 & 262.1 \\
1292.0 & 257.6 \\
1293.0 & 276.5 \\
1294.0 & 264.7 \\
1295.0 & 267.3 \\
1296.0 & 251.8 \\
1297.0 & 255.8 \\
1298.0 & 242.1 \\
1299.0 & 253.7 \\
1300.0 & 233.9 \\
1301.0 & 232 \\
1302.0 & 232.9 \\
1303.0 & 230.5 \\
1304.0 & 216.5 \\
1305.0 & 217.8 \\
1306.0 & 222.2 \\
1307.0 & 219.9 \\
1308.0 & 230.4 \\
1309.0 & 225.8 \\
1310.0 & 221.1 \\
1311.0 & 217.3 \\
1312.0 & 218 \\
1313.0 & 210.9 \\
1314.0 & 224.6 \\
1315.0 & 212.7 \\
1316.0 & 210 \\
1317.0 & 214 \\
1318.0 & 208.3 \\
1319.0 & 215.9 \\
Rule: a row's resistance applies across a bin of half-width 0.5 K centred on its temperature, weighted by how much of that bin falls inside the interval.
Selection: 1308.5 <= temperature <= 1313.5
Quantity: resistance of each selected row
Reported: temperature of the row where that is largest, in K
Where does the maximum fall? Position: 1309.0 K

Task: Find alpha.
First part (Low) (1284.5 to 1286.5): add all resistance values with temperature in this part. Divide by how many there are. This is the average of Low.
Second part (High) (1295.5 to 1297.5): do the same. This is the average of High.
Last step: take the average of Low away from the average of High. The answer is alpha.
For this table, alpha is 28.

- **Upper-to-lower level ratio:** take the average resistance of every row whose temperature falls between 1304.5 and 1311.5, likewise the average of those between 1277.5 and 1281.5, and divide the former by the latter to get 1.02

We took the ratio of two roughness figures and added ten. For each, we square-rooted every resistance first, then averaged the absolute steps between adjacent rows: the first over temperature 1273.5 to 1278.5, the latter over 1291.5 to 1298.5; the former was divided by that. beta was 10.4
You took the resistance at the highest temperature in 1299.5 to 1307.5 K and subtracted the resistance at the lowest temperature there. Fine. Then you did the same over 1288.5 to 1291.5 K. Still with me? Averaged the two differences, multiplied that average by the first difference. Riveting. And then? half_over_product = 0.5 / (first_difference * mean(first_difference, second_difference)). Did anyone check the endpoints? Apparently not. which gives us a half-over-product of 0.013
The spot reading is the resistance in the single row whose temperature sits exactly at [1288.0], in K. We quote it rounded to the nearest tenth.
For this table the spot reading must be 255.3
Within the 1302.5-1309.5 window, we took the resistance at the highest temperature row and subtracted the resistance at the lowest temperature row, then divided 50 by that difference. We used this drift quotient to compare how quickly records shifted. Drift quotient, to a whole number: -11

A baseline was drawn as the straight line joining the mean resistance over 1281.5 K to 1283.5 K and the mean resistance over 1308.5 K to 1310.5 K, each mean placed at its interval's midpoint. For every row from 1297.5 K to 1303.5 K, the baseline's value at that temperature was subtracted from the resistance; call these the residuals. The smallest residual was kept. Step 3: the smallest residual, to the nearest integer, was 7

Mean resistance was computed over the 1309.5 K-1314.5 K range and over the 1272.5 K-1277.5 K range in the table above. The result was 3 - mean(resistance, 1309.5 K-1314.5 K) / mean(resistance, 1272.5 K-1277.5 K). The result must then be 1.99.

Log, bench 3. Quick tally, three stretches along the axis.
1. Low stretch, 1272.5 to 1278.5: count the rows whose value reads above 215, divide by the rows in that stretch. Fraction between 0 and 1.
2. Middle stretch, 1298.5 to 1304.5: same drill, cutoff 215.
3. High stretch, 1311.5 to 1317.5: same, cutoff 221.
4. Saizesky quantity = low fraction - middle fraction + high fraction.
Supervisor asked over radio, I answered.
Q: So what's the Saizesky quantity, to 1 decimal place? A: -0.2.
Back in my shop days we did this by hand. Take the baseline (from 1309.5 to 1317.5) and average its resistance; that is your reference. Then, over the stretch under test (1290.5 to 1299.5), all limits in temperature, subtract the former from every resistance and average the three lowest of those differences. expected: 33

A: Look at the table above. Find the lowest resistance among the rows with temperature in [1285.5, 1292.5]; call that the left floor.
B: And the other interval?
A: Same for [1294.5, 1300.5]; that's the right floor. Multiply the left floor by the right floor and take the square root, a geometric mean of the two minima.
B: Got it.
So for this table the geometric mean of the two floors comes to 227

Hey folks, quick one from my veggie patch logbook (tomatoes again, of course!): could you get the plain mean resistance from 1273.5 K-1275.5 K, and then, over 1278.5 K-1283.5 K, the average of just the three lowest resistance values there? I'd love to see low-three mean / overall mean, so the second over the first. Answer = 1.00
